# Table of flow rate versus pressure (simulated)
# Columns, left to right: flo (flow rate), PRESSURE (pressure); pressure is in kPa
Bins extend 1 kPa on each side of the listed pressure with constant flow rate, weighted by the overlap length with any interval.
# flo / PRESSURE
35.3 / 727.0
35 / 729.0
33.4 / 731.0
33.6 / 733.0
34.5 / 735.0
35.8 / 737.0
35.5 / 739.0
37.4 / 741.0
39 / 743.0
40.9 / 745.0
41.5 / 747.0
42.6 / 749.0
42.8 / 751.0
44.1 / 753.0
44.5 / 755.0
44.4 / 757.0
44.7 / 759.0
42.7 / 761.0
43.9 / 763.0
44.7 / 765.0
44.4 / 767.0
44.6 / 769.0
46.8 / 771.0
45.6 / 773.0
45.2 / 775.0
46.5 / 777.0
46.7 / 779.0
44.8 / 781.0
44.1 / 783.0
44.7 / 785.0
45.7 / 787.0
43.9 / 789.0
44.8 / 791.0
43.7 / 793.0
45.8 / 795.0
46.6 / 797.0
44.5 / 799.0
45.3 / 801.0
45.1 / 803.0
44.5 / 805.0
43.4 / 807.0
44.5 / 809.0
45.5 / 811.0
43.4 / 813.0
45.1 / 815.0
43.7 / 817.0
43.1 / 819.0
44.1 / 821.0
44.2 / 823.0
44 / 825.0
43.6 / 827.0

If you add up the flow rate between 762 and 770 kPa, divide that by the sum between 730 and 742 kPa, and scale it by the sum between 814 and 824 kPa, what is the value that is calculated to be 186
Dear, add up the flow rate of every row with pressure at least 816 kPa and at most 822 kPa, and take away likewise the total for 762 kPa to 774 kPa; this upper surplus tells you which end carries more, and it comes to -139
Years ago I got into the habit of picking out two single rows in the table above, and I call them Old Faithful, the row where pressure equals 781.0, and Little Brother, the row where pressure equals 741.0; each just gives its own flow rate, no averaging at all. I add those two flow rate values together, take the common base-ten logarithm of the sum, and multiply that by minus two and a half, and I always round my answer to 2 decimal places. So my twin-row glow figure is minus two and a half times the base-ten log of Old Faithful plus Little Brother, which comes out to -4.79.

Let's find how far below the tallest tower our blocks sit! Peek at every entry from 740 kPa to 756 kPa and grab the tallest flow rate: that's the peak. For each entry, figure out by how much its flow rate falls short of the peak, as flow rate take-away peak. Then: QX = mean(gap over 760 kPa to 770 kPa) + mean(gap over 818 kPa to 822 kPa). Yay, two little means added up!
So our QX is -1.34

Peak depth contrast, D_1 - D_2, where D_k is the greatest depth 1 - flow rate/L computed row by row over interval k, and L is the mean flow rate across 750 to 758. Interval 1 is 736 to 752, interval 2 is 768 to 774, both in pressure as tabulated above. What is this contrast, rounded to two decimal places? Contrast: 0.21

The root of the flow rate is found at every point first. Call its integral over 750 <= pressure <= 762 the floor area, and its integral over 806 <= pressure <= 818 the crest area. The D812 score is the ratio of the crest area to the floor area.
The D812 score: 1.00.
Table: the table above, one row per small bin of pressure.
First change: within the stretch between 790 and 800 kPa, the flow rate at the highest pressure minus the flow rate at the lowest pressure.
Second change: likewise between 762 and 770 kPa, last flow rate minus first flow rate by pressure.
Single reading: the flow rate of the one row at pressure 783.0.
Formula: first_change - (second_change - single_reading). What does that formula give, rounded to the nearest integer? 43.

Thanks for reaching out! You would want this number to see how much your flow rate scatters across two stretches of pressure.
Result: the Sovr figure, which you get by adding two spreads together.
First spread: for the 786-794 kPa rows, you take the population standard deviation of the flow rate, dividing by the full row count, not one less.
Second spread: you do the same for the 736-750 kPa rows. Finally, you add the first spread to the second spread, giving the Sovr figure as 3.4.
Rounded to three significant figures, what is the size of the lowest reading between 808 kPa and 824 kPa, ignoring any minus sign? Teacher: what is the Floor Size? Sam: 43.1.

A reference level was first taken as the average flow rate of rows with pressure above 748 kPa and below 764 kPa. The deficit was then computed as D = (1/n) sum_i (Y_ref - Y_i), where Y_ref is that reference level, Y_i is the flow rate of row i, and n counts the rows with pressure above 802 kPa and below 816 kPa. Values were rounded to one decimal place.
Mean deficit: -0.8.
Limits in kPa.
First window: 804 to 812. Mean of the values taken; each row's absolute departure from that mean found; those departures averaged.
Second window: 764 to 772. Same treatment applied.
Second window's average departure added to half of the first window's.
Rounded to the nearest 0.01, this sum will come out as 1.11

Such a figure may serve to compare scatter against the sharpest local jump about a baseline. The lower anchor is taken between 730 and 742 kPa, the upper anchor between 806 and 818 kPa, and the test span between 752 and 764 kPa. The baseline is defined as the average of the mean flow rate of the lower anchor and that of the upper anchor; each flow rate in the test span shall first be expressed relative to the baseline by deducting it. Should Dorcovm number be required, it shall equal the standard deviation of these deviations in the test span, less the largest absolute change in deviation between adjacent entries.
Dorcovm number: -1.3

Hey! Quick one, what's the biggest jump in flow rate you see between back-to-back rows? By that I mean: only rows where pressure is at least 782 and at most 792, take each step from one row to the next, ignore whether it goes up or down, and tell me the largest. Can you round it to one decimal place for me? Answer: 1.8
